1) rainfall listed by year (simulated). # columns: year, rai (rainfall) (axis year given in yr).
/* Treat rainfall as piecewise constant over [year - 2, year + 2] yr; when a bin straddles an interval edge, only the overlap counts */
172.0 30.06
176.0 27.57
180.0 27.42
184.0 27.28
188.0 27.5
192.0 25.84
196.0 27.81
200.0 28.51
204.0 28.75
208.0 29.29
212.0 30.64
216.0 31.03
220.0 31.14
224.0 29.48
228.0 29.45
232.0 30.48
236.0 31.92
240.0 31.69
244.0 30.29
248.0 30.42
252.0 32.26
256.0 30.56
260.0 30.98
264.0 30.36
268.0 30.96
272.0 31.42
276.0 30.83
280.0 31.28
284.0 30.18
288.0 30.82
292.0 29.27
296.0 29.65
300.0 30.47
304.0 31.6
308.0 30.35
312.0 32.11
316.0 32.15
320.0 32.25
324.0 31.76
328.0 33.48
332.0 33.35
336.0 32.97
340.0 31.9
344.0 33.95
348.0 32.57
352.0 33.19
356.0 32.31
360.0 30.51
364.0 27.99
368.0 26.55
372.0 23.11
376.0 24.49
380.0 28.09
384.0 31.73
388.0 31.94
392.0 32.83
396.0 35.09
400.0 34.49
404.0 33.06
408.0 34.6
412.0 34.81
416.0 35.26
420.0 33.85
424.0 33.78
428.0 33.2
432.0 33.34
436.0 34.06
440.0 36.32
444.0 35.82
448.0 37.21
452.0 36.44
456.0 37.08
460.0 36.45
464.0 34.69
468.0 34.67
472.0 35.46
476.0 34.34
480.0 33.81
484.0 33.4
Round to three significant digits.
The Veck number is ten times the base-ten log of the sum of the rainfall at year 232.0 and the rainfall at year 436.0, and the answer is 18.1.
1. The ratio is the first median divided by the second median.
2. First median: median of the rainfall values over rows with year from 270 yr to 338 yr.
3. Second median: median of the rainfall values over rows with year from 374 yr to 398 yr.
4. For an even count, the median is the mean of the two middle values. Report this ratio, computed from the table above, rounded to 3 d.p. 0.987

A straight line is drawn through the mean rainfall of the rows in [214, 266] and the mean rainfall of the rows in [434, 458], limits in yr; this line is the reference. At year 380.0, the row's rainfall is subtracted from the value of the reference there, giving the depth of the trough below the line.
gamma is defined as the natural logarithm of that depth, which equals 1.8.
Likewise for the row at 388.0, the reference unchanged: 1.0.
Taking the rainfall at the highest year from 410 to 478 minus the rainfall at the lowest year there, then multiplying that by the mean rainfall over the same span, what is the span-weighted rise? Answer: -16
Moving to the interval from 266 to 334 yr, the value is 75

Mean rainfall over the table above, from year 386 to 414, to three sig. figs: 33.8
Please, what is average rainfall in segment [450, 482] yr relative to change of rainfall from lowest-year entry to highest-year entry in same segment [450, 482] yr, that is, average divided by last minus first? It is -13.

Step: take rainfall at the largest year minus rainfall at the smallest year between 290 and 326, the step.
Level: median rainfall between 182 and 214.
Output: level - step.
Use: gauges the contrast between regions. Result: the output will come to 25.7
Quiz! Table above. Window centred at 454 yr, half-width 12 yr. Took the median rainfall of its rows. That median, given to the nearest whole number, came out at 36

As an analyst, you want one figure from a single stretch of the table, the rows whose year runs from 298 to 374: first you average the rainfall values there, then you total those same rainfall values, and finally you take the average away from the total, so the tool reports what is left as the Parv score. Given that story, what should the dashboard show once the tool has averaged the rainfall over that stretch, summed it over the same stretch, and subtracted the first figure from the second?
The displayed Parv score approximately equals 561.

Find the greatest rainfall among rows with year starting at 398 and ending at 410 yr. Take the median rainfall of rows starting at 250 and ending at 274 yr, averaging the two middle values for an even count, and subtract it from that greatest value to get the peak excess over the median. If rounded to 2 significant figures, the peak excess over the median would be 3.6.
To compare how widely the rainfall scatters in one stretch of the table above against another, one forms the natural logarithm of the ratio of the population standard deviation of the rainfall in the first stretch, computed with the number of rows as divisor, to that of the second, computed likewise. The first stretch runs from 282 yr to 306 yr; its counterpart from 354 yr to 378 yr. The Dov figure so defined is -1.4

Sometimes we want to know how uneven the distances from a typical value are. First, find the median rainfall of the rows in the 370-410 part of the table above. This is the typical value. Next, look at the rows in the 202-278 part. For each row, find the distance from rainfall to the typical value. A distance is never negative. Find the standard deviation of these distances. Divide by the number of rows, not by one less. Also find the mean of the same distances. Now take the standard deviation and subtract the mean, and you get -0.9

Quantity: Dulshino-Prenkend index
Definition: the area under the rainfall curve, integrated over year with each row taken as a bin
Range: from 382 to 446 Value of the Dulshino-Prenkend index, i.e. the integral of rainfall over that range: 2177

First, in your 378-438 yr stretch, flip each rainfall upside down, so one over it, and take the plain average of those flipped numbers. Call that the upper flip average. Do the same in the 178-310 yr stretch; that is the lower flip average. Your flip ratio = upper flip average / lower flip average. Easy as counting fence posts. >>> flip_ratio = 0.90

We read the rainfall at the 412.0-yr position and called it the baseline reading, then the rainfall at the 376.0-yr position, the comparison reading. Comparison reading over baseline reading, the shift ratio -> 0.704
